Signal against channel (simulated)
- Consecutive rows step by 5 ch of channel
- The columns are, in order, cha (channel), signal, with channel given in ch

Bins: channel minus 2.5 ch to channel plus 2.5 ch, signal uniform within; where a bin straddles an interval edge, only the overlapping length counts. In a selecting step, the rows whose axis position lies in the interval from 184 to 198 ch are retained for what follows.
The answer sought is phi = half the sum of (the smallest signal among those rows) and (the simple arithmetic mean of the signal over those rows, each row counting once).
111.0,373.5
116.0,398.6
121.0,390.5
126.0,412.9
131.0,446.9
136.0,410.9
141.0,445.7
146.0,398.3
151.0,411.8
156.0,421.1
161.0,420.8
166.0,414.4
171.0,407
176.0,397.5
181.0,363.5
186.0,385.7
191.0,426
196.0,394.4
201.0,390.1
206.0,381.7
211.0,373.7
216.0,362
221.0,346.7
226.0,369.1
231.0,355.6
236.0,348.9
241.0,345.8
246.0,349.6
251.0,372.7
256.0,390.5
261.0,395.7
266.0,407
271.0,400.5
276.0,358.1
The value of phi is 394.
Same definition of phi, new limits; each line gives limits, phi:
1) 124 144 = 420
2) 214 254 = 351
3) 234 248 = 347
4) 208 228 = 355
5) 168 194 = 380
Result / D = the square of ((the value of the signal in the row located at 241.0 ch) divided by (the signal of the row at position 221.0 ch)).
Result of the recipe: 0.99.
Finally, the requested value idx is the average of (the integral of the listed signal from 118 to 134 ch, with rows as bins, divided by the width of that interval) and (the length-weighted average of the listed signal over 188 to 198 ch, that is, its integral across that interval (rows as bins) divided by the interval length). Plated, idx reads 413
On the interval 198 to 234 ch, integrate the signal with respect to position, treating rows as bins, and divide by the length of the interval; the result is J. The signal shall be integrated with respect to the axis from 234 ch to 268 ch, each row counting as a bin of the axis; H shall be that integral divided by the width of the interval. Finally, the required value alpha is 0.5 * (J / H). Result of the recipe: 0.494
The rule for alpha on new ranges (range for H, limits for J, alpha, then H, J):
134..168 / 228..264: 0.438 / 418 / 366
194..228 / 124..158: 0.564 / 374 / 421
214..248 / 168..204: 0.558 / 354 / 395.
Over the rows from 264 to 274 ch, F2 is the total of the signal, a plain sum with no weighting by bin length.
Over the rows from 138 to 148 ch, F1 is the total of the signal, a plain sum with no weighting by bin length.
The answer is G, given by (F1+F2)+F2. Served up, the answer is 2459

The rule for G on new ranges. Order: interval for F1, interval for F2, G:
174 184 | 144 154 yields 2381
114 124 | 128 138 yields 2505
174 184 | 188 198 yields 2402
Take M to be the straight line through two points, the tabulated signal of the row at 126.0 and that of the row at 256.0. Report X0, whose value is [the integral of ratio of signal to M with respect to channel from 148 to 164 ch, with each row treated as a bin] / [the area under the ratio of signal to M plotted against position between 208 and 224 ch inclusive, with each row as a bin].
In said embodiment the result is 1.12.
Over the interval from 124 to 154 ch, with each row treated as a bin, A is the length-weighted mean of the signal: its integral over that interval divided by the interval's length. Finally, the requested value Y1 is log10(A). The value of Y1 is 2.62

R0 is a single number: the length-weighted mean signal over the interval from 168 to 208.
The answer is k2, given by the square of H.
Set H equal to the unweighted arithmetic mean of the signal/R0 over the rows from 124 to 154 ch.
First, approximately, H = 1.07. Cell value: 1.14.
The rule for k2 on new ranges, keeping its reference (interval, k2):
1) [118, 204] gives 1.07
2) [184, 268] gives 0.91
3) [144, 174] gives 1.10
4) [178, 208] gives 0.98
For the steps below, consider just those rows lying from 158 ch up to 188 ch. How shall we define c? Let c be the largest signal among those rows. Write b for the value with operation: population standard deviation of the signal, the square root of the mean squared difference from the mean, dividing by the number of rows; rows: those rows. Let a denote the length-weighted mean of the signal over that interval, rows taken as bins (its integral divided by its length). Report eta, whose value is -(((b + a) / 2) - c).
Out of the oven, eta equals 212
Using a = 399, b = 19.2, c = 420.8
